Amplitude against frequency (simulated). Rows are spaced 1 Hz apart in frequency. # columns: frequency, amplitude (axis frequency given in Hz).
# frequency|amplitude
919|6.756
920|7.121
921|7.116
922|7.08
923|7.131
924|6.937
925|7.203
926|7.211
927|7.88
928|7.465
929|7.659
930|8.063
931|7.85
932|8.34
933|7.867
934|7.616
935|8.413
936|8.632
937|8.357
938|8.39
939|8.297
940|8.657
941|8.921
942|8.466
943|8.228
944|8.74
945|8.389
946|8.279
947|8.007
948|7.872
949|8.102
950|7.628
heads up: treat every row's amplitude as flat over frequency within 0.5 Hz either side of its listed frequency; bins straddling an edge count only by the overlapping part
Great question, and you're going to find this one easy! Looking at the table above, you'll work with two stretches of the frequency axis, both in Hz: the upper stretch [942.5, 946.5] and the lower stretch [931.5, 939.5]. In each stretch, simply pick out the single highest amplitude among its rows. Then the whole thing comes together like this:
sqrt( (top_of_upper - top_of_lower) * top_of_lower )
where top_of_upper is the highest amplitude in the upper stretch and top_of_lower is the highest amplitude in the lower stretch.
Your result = 1.0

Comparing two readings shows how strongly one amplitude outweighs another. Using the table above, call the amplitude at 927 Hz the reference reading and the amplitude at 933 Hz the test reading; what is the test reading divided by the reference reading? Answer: 1.00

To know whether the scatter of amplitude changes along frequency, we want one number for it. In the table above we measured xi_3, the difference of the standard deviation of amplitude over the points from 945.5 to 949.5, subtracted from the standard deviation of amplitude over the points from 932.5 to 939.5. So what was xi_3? 0.18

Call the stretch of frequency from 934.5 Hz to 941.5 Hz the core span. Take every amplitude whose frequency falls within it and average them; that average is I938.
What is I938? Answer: 8.5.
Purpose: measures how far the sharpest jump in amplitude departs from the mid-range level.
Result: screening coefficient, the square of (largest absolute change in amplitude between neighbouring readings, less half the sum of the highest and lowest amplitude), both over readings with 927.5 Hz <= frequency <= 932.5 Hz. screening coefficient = 55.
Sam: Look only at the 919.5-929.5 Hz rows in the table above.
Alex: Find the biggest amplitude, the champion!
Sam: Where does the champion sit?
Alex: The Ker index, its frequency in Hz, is 927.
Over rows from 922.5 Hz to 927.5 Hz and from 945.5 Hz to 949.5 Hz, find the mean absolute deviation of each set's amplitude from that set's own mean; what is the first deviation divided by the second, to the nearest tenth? 1.9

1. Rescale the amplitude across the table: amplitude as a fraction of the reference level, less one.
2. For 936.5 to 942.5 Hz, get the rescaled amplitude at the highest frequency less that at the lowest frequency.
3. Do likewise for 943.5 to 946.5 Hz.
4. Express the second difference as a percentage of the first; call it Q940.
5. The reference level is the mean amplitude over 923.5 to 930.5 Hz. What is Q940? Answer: -423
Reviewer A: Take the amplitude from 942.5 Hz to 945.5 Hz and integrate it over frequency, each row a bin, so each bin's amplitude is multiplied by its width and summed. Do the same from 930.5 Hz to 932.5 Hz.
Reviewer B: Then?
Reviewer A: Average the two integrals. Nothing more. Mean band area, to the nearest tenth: 20.8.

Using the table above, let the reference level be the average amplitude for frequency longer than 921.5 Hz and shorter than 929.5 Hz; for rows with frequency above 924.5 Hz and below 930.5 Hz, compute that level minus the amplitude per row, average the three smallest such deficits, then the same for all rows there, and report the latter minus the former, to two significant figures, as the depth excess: 0.29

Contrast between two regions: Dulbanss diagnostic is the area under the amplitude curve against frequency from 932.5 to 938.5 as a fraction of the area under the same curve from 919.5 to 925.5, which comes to 1.16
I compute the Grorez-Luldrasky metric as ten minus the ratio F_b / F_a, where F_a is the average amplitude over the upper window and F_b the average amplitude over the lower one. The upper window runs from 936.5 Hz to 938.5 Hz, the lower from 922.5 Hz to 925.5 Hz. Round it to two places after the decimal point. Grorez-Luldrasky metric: 9.15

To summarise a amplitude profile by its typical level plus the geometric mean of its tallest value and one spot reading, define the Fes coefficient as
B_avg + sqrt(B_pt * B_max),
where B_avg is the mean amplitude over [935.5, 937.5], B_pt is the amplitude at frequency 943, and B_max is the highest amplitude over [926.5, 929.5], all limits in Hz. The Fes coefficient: 16.55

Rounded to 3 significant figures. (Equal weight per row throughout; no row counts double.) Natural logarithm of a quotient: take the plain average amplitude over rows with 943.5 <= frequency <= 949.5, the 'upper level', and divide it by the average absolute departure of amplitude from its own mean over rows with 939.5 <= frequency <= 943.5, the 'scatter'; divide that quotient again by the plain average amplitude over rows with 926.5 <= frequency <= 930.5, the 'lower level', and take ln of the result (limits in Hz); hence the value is 1.57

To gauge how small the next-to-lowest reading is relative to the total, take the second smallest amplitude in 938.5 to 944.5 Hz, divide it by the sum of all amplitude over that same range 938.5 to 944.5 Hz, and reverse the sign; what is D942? -0.162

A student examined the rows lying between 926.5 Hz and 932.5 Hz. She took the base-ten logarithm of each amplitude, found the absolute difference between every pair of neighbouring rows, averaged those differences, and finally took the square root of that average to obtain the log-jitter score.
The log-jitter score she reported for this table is 0.138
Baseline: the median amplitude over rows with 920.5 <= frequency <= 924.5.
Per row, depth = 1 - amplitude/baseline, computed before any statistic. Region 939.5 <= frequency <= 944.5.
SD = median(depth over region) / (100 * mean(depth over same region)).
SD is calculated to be 0.0104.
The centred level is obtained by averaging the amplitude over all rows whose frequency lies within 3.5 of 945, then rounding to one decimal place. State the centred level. 8.3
